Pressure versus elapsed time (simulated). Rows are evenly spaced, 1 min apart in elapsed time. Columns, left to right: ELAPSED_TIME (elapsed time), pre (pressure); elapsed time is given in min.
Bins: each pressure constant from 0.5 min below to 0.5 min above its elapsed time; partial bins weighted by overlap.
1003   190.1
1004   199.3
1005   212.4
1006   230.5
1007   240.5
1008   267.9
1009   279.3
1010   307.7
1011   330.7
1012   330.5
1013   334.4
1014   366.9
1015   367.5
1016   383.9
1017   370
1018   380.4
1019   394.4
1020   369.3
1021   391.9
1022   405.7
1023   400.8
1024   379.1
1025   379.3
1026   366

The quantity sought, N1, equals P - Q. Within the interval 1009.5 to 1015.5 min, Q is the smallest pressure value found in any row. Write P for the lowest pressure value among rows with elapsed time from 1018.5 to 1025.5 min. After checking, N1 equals 62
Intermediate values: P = 369.3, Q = 307.7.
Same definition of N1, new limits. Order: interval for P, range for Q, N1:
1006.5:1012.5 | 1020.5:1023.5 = -151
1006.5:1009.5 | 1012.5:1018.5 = -94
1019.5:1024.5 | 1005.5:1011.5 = 139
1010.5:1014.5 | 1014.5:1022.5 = -37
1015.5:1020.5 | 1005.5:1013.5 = 139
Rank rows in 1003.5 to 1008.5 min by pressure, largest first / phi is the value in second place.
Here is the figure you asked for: 240.5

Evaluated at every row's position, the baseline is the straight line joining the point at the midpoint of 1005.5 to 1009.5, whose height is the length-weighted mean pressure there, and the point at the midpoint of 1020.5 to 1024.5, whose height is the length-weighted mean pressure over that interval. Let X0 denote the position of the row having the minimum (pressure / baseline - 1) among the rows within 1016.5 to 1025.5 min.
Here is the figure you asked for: 1025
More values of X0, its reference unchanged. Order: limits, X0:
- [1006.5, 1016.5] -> 1007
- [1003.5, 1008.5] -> 1004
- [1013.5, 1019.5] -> 1017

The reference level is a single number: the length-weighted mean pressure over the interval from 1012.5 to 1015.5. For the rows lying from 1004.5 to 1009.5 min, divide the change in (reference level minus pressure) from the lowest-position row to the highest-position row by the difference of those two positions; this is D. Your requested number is -17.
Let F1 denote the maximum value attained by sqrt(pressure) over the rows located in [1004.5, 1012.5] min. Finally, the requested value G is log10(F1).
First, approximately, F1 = 18.2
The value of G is 1.260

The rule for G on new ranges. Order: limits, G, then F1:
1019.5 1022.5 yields 1.304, 20.1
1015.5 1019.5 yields 1.298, 19.9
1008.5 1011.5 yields 1.260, 18.2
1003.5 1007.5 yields 1.191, 15.5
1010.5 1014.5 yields 1.282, 19.2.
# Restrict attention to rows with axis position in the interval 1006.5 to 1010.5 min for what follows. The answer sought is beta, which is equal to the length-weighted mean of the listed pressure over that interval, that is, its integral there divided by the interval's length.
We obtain 274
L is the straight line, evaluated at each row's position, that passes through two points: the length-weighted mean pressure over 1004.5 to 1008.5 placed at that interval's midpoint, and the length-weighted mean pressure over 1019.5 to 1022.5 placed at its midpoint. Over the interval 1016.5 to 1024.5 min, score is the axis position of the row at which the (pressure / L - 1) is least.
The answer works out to 1024 min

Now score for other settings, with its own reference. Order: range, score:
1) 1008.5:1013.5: 1009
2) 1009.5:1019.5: 1018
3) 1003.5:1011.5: 1004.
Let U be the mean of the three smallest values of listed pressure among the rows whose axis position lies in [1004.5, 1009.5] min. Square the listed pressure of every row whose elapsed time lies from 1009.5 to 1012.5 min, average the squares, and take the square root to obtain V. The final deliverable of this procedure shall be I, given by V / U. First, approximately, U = 228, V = 323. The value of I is 1.42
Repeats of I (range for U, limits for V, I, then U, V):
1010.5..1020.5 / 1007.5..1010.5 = 0.86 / 332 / 285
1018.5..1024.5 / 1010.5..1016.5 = 0.93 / 380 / 353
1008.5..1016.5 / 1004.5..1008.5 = 0.78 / 306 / 239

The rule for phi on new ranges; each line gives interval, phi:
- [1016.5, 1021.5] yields 391.9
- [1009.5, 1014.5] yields 334.4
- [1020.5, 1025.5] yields 400.8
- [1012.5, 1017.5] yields 370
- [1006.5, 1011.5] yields 307.7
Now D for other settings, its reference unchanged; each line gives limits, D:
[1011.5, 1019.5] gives -9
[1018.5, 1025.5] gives 3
